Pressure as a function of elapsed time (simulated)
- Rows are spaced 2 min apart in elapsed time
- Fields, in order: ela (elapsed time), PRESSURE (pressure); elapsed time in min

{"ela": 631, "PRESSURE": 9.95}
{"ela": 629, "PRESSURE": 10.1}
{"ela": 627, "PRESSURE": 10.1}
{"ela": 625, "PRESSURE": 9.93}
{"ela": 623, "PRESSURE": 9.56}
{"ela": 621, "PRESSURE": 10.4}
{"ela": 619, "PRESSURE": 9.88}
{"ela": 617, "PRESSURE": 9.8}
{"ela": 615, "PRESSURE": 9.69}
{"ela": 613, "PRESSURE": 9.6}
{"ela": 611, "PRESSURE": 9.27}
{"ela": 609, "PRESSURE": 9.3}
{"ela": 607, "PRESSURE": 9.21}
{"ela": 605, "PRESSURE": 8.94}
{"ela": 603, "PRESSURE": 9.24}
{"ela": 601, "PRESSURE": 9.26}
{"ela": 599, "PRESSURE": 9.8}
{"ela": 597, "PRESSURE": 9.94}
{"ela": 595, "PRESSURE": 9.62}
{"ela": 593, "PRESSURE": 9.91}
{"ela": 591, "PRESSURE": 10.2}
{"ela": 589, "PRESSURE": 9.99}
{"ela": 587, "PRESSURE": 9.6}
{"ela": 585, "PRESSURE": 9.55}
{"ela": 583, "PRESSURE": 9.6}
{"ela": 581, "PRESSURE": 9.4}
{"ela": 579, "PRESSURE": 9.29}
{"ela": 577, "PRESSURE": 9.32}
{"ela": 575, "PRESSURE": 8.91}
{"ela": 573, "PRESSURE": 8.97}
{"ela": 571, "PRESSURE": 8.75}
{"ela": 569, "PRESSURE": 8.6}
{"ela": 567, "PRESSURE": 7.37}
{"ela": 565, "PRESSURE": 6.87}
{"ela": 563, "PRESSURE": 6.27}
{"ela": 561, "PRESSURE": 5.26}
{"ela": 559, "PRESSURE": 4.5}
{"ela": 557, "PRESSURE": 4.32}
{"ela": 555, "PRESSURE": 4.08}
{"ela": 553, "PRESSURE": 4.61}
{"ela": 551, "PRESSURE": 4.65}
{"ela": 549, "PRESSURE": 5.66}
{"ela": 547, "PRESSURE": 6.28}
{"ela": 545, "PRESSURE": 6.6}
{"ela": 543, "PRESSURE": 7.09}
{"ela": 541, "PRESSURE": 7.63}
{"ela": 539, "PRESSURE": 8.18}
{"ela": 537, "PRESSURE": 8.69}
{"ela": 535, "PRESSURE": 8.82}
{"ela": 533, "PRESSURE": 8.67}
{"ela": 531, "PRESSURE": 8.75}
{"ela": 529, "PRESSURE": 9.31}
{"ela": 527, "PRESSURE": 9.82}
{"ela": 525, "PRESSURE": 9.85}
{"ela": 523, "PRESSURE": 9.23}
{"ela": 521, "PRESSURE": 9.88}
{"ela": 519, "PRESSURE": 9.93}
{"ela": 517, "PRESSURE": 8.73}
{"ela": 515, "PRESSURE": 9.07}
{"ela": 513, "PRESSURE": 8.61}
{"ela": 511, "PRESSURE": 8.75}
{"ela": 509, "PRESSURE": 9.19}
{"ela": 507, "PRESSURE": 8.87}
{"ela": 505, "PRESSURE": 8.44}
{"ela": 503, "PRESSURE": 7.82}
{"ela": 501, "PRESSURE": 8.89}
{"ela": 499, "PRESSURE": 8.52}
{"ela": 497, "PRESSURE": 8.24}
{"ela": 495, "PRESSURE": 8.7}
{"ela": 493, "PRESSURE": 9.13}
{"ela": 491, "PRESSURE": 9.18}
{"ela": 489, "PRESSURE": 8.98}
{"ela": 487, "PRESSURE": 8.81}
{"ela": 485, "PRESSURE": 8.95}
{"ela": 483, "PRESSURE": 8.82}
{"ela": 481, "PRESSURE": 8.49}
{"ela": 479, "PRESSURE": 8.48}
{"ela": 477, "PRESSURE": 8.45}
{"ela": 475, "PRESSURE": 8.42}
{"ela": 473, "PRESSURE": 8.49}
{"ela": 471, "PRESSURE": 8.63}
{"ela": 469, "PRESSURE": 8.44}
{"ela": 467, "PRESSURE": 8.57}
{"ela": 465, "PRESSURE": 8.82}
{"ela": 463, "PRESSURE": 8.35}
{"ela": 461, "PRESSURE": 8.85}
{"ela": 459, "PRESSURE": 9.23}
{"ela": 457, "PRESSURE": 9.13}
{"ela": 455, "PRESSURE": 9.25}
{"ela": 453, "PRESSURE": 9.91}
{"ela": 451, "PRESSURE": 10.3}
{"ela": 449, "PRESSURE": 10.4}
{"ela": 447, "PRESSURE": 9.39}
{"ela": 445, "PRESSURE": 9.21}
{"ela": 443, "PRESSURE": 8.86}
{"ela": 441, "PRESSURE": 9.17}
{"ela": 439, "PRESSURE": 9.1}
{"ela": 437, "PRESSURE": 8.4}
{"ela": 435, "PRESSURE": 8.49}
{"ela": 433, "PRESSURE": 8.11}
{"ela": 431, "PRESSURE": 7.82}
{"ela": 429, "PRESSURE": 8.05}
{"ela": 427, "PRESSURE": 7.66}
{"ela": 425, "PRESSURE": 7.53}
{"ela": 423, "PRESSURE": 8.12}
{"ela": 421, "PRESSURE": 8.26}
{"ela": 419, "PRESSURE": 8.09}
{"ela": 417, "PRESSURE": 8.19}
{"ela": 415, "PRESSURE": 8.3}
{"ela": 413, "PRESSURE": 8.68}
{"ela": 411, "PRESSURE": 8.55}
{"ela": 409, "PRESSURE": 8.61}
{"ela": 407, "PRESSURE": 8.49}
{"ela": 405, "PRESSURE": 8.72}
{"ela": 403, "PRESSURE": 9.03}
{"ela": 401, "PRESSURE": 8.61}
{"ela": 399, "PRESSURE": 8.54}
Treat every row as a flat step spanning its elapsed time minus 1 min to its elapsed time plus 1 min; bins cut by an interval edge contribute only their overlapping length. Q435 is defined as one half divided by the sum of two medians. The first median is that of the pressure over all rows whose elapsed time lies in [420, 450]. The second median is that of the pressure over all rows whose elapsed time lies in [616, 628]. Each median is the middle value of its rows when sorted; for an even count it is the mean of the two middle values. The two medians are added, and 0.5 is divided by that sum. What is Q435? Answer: 0.0273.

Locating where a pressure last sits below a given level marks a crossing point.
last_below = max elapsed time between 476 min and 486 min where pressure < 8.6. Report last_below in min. 481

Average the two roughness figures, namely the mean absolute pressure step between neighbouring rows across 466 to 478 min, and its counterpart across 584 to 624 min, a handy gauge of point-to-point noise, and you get 0.19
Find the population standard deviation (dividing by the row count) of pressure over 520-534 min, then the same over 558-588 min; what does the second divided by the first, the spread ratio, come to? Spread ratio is 3.4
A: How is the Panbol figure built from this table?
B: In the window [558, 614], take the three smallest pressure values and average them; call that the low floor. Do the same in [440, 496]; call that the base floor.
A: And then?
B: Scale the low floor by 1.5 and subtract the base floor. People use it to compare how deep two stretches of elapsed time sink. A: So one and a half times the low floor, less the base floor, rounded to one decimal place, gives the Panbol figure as -0.4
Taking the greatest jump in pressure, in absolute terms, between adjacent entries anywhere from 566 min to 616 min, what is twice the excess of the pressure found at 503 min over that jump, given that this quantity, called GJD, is 13.2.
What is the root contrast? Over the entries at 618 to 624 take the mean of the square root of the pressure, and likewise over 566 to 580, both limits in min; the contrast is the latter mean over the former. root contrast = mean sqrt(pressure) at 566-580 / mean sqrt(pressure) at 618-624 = 0.94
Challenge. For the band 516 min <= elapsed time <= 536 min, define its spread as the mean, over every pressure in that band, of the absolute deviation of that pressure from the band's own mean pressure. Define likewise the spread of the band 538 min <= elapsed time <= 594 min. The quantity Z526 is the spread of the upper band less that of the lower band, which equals 1.3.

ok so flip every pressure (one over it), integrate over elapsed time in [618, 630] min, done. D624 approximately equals 1.20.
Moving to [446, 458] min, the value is 1.24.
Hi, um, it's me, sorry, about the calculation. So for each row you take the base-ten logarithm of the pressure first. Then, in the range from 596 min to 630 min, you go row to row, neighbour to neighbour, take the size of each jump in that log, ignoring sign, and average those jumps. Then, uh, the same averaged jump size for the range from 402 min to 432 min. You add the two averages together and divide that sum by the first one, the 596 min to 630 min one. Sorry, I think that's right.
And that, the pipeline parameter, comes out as 2.07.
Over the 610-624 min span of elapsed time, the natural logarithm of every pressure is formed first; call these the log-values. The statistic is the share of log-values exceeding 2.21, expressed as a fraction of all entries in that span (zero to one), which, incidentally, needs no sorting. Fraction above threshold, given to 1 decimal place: 1.0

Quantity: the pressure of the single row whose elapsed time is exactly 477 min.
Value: 8.45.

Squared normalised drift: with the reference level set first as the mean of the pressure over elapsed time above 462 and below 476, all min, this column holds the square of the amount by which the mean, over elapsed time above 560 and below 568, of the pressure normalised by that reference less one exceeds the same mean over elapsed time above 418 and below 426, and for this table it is 0.03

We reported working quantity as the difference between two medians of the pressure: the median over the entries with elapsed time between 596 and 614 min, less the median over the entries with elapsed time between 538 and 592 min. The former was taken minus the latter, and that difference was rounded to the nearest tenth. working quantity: 1.6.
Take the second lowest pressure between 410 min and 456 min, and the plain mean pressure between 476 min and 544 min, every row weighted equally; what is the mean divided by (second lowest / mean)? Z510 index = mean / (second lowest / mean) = 10.1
